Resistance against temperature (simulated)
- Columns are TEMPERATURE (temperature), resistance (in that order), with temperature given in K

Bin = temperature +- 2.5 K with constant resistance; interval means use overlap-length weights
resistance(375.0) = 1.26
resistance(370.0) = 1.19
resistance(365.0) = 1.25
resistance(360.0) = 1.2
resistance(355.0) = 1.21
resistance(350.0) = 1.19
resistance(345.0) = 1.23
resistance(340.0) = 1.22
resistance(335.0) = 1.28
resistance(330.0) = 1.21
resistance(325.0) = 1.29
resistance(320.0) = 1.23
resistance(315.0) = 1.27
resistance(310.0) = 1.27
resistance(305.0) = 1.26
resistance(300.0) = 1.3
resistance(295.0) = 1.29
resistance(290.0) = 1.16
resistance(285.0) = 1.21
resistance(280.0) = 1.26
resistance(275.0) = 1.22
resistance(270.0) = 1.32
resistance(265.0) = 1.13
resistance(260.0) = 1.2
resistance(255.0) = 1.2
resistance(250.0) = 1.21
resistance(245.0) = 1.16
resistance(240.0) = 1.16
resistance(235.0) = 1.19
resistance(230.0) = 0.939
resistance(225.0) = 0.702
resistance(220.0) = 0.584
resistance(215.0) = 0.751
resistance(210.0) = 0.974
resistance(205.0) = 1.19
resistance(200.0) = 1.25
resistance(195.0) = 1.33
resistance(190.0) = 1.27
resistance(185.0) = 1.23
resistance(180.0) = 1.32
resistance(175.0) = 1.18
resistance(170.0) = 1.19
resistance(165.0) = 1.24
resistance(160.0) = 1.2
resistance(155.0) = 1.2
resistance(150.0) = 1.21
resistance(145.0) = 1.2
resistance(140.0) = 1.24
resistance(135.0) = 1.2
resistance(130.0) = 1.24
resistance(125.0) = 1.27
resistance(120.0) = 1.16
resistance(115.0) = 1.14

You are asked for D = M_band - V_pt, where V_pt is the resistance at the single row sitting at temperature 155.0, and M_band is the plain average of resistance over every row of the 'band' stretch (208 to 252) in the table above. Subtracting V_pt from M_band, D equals -0.24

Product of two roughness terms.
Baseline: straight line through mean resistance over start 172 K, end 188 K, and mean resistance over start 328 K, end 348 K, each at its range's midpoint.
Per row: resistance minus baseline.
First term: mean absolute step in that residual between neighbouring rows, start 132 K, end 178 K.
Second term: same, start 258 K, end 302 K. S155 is 0.0020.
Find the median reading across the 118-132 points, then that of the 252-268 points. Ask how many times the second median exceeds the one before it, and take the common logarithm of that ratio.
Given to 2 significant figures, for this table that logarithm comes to -0.014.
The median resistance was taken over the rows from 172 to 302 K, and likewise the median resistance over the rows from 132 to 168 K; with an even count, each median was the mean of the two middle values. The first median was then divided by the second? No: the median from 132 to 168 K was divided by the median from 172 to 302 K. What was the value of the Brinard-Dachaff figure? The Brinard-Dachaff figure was 1.000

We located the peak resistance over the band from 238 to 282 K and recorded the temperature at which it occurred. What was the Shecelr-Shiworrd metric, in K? 270.0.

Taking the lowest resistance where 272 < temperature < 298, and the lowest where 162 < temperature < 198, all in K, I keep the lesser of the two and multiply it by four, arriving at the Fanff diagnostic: 4.6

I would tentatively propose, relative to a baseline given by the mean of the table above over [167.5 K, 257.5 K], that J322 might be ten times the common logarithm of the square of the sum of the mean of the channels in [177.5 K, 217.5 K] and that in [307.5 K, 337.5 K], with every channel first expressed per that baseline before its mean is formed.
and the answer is 6.85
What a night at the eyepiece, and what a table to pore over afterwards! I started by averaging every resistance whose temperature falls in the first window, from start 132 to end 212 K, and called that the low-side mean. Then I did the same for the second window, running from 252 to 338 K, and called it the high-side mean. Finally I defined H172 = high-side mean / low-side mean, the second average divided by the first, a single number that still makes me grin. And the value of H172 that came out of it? 1.02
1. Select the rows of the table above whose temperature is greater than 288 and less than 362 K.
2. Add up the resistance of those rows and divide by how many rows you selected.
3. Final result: 1.24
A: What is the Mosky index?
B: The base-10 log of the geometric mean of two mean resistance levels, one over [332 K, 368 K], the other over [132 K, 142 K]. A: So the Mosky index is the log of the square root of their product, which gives 0.087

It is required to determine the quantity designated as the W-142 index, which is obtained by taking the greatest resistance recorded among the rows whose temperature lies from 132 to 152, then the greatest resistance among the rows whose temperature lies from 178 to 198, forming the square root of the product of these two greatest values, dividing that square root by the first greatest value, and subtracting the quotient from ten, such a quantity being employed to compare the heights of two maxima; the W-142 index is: 8.96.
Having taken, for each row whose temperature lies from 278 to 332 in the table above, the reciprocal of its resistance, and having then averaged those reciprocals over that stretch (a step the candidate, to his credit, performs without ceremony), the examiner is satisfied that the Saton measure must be 0.80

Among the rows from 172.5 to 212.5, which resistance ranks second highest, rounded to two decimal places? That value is 1.32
